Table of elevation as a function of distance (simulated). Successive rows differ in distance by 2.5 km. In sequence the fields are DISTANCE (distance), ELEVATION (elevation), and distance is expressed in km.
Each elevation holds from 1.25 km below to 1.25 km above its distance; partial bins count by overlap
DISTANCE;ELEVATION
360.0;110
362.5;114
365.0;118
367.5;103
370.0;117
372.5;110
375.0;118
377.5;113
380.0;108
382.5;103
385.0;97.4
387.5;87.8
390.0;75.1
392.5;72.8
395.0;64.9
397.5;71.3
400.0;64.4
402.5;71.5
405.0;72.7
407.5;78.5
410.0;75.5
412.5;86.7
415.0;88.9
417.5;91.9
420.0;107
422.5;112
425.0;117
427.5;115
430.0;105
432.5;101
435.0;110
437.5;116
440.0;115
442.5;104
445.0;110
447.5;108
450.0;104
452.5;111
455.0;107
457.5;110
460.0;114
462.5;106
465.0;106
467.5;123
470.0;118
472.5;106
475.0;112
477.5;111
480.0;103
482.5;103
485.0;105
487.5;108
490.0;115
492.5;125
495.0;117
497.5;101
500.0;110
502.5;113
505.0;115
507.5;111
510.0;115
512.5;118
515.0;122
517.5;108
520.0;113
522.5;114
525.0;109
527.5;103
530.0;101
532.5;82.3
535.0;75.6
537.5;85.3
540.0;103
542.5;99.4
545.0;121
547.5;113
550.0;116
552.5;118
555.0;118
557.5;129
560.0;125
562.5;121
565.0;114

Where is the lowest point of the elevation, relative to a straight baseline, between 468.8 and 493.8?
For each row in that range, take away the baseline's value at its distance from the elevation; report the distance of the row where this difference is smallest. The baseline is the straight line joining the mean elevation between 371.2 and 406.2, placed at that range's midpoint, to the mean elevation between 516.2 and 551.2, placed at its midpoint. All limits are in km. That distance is 482.5 km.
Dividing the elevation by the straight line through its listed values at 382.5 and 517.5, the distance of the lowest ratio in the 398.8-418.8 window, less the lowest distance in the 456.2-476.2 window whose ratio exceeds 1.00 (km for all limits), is -57.5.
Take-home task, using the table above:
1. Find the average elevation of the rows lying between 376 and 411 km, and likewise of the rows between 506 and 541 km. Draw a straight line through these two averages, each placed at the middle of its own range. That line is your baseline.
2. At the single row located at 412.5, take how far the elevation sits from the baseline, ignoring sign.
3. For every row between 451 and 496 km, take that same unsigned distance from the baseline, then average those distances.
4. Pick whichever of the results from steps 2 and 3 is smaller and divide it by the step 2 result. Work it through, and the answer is 1.0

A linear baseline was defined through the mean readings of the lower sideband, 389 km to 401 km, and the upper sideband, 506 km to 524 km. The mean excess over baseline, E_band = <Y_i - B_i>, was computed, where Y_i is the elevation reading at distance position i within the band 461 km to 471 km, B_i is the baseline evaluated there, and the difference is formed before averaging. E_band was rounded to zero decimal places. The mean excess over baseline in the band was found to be 17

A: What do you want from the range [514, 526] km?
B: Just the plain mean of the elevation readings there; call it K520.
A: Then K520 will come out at 113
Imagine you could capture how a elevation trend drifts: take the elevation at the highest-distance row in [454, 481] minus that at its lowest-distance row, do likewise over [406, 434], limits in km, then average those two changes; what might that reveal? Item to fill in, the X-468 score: 9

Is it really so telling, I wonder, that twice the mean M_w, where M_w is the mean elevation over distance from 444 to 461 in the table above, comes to 218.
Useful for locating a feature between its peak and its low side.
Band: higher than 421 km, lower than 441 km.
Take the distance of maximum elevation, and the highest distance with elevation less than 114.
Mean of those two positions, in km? 430.0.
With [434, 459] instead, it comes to 447.5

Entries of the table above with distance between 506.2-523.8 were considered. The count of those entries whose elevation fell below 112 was 2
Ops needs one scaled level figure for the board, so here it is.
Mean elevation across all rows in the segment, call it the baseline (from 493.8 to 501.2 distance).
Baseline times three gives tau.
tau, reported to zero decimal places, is 328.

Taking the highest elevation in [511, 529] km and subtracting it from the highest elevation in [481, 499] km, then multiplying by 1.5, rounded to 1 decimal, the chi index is 4.5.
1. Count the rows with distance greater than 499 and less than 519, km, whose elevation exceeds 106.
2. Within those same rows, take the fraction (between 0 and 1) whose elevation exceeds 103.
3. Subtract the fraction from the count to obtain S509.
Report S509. 7.0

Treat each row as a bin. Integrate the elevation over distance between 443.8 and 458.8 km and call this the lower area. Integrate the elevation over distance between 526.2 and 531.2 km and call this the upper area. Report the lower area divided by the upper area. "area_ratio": 3.2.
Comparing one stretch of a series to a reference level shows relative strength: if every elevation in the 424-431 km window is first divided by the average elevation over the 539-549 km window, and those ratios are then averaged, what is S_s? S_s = 1.03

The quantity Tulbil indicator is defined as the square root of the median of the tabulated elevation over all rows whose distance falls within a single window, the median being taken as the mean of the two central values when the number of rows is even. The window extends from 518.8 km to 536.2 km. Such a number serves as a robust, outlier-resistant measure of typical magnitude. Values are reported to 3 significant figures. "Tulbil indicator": 10.1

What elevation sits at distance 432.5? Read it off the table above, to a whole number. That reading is 101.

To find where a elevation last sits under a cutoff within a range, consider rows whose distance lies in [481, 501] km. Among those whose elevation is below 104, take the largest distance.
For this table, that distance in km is 497.5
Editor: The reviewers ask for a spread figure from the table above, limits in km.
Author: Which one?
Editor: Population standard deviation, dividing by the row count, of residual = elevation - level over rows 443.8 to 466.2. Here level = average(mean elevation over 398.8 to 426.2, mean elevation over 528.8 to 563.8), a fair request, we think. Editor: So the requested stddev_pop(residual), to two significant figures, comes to 2.9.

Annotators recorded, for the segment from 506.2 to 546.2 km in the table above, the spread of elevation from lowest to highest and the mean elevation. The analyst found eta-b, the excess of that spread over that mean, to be -59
